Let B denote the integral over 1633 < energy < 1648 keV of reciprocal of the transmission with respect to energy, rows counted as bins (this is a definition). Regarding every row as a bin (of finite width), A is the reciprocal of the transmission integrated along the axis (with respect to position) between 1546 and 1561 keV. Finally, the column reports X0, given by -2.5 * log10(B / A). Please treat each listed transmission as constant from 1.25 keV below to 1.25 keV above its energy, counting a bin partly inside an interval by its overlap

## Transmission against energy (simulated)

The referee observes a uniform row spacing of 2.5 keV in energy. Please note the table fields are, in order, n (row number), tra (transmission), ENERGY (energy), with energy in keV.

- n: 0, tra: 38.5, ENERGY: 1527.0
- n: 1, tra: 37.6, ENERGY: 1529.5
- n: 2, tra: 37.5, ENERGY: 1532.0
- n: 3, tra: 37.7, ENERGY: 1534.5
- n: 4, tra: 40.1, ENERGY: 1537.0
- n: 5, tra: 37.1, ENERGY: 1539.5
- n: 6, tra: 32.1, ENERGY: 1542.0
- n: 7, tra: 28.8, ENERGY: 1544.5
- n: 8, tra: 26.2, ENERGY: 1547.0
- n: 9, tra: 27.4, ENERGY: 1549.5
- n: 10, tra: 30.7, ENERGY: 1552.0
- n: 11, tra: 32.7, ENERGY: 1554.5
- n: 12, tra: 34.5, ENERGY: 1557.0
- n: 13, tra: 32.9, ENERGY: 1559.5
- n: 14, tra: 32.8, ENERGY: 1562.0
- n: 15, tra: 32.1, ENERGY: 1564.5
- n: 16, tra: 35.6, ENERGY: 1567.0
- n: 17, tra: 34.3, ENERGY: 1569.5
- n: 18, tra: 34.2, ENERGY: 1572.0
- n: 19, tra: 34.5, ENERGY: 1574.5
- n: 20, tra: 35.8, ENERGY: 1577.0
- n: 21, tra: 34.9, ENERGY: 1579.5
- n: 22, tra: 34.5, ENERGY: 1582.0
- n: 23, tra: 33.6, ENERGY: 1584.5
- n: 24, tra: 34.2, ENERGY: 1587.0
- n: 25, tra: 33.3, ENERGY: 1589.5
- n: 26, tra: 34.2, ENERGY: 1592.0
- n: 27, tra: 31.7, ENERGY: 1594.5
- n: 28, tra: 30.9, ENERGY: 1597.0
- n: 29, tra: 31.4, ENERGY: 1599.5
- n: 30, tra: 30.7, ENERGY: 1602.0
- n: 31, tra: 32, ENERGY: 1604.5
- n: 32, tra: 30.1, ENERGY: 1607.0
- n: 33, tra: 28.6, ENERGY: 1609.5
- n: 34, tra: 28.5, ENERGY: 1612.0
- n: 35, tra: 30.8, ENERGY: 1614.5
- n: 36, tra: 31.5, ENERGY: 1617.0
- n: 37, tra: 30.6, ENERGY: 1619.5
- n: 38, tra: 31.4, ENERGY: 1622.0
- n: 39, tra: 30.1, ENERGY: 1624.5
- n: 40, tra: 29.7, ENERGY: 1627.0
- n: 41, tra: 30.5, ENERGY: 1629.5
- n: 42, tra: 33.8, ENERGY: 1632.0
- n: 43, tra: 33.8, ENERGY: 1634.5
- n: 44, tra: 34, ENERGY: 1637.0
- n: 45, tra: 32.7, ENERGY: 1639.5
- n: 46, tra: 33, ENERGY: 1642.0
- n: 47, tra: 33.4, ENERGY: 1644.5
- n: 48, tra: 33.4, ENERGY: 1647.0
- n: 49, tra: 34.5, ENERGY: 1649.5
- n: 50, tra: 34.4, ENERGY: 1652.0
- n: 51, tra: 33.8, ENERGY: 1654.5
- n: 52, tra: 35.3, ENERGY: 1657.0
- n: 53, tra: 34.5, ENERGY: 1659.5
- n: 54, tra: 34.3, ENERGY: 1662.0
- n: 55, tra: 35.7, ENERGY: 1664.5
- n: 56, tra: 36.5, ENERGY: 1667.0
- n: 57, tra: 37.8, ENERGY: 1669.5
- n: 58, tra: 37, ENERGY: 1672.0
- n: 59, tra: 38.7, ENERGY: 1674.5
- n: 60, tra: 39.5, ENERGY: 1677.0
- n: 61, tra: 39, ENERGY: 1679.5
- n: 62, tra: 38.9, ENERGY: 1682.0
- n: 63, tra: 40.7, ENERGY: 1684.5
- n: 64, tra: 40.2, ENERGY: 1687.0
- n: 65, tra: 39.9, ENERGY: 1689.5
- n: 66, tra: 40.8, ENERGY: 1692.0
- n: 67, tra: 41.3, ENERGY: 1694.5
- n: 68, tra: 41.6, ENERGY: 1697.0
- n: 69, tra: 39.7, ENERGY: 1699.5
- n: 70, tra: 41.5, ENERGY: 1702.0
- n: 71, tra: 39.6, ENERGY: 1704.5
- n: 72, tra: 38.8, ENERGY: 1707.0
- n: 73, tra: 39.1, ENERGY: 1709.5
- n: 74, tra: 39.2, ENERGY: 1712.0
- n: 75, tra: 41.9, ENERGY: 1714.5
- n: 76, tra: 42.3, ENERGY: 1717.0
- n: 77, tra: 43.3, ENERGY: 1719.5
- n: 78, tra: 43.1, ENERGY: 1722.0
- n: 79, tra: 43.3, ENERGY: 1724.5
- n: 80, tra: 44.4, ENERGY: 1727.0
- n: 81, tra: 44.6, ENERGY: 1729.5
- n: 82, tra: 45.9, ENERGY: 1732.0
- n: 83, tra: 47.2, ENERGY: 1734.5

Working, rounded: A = 0.49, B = 0.45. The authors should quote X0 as 0.10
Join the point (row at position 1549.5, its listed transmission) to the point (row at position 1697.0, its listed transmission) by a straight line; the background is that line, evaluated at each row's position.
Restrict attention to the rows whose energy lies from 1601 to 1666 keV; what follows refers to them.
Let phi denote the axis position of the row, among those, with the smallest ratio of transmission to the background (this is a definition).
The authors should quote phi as 1627.0 keV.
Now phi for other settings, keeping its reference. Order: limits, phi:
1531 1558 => 1547.0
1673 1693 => 1682.0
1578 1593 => 1589.5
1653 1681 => 1662.0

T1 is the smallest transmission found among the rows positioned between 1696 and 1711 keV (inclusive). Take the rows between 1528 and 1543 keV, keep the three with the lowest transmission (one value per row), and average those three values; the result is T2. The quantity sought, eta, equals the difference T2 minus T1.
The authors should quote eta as -3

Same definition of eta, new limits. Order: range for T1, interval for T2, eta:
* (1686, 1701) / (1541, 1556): -12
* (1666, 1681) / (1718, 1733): 7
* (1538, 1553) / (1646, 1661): 8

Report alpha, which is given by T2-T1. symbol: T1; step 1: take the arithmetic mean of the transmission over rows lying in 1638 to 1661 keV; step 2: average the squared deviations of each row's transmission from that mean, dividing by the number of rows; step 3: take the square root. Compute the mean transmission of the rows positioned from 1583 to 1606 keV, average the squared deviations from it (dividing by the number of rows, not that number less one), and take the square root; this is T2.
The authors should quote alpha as 0.5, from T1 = 0.80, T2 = 1.3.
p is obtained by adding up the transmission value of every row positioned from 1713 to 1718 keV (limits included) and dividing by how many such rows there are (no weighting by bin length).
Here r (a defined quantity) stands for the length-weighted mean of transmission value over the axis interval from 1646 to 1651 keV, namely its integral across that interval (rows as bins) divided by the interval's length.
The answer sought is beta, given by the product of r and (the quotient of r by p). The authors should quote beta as 27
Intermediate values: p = 42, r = 34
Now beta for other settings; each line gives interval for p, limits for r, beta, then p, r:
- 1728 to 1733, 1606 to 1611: 19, 45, 29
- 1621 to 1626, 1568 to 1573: 38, 31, 34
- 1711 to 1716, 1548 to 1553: 20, 41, 29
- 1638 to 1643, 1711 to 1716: 50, 33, 41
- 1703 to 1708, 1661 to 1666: 31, 39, 35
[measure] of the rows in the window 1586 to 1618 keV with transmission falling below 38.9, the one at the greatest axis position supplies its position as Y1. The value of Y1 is 1617.0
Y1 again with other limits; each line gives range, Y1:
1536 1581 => 1579.5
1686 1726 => 1707.0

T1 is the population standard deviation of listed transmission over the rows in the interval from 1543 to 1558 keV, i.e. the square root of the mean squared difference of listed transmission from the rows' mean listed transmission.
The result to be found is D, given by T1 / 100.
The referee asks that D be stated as 0.029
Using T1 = 2.9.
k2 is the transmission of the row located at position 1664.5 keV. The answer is 35.7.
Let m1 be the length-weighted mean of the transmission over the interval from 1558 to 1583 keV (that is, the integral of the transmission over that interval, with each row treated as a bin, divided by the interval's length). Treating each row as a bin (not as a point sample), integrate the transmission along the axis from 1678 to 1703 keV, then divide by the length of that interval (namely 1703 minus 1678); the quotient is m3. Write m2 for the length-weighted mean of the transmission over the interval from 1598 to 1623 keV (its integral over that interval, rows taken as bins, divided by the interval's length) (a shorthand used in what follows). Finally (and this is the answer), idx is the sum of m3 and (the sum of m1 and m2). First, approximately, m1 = 34.2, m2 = 30.6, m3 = 40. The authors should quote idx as 105.1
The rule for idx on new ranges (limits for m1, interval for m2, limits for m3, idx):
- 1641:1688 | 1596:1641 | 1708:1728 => 109.5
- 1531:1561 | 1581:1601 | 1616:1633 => 97.1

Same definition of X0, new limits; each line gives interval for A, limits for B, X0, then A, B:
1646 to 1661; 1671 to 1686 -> 0.14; 0.44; 0.38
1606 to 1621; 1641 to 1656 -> 0.13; 0.50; 0.44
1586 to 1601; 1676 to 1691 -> 0.22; 0.46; 0.38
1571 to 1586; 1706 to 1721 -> 0.18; 0.43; 0.37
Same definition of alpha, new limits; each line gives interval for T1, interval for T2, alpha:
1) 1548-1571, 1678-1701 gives -1.4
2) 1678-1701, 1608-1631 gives 0.1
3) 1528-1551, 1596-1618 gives -3.8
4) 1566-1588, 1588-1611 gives 0.9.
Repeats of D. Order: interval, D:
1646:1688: 0.024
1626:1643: 0.016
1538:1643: 0.023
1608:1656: 0.019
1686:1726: 0.015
